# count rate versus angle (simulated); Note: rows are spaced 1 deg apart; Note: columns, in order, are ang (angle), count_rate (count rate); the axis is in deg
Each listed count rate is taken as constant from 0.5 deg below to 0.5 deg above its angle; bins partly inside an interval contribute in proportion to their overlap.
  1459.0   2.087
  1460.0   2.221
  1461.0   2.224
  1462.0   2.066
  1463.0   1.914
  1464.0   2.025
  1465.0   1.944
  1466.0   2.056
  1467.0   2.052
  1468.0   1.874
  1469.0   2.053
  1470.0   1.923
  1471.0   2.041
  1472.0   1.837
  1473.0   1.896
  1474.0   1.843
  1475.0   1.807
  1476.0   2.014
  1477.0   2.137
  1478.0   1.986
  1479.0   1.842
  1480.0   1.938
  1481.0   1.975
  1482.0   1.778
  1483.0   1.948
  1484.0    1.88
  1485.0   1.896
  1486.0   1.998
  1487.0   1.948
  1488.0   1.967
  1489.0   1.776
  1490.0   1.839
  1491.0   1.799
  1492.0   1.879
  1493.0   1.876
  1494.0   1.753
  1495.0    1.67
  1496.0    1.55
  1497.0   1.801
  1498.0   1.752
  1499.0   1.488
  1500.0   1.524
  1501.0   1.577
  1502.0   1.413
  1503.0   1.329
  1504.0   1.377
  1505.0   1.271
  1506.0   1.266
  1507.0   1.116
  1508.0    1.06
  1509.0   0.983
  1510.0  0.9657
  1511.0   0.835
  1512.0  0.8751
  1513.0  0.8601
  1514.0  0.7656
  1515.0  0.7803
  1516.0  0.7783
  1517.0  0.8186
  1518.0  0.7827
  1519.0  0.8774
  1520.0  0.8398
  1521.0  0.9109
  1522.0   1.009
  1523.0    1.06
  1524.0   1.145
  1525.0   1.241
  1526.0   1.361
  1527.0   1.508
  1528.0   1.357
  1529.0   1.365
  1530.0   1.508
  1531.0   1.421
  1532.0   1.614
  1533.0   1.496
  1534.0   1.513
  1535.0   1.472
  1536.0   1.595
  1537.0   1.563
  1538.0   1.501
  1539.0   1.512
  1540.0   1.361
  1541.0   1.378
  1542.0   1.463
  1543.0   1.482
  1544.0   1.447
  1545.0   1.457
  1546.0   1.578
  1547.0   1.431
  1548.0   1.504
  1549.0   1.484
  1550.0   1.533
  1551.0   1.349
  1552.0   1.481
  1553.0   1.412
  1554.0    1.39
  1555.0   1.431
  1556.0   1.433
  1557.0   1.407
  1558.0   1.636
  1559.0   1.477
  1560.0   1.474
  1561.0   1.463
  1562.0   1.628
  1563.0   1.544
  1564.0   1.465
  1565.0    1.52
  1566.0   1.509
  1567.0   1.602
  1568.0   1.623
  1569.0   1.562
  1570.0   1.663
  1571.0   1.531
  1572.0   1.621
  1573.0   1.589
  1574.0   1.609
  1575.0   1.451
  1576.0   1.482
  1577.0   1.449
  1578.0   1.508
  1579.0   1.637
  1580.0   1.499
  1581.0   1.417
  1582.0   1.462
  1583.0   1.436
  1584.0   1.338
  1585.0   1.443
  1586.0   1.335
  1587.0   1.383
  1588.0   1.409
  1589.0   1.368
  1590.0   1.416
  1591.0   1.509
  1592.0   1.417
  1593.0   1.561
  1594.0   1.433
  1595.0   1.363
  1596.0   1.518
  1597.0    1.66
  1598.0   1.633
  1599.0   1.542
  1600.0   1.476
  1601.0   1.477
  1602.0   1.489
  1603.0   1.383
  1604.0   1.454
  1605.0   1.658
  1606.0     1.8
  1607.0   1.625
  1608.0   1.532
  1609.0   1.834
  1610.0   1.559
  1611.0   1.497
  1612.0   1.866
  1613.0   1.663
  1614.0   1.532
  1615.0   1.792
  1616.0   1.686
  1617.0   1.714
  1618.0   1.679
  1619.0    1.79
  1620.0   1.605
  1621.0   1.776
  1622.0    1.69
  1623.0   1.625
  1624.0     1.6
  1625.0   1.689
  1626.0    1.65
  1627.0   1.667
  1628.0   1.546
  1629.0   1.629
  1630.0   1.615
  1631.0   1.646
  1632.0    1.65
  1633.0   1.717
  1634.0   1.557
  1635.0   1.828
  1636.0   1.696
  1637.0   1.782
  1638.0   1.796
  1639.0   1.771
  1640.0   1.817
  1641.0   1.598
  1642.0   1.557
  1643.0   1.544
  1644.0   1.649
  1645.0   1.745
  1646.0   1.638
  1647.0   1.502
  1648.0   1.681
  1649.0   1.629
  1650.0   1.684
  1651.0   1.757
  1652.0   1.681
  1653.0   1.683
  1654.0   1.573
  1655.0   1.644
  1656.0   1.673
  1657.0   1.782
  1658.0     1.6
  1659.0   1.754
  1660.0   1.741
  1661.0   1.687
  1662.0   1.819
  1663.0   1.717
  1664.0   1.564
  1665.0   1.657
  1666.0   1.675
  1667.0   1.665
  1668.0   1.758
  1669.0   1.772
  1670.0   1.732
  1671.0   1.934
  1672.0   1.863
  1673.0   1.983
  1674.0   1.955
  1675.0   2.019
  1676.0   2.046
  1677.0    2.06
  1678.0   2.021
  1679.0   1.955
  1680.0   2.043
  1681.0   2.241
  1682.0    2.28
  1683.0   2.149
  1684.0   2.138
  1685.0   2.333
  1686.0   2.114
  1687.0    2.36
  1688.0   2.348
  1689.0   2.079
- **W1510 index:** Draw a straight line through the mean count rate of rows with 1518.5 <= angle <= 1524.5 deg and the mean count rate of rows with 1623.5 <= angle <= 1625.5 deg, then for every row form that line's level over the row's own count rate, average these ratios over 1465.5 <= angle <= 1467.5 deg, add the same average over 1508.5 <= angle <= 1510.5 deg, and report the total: 1.22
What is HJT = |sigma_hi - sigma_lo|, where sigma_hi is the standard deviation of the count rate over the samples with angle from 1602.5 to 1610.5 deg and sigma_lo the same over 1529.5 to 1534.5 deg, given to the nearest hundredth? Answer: 0.09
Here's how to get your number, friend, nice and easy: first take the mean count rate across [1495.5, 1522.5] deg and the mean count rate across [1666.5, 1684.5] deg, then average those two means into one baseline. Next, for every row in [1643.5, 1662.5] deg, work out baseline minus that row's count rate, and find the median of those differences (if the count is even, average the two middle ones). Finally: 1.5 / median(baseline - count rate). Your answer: -12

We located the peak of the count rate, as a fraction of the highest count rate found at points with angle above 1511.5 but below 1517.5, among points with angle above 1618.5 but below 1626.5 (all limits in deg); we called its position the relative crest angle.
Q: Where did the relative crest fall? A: 1619.0 deg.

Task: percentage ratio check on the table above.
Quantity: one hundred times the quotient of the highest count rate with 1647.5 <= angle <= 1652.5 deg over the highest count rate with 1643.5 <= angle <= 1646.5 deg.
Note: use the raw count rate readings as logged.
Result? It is 101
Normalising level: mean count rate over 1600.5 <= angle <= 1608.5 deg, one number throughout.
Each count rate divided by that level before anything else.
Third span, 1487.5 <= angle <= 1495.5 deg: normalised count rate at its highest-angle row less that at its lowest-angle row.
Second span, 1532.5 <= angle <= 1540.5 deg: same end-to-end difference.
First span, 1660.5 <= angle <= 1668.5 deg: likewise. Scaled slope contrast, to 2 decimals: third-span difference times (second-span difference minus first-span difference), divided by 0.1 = 0.25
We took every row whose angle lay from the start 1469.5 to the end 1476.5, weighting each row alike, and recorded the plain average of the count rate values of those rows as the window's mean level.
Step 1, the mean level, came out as 1.91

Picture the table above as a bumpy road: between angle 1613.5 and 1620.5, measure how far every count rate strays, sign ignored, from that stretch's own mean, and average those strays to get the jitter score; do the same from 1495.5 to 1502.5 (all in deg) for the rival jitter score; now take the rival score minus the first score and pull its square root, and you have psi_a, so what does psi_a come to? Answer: 0.20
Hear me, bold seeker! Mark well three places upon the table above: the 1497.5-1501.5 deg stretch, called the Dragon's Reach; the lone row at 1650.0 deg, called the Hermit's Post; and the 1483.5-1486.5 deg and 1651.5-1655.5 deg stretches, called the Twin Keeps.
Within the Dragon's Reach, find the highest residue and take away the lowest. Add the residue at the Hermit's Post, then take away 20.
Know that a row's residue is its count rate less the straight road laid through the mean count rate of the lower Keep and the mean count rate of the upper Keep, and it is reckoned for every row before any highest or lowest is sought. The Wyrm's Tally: -19.7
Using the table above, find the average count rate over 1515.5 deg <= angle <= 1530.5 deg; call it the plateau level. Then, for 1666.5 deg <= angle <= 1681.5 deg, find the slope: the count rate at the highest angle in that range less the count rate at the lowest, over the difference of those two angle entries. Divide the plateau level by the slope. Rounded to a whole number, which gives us 27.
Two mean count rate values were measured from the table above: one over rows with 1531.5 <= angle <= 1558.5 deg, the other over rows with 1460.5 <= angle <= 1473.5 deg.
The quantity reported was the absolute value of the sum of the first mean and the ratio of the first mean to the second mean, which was 2.22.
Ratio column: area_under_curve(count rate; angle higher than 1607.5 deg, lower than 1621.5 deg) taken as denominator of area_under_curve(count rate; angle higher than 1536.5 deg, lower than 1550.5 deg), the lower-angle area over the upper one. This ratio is 0.88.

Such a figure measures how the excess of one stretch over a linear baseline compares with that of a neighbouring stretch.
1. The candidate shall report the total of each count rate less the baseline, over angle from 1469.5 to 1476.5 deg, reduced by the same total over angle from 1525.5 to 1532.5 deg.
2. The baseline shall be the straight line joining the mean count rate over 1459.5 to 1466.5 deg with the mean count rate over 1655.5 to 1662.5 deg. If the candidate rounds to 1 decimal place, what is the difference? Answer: 2.5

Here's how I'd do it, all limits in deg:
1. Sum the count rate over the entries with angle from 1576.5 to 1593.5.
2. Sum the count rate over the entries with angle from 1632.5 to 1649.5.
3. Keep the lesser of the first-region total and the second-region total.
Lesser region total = 24.6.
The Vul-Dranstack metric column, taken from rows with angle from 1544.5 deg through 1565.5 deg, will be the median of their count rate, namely 1.47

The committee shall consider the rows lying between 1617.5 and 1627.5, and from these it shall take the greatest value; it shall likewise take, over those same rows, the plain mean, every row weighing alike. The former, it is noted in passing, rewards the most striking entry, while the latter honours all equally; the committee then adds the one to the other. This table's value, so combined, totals 3.47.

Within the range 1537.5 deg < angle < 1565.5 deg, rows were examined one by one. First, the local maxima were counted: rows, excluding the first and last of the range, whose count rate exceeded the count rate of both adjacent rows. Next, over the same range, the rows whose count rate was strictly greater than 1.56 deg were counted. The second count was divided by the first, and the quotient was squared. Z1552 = 0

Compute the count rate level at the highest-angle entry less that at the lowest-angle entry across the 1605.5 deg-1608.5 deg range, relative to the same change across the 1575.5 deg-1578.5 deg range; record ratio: -10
